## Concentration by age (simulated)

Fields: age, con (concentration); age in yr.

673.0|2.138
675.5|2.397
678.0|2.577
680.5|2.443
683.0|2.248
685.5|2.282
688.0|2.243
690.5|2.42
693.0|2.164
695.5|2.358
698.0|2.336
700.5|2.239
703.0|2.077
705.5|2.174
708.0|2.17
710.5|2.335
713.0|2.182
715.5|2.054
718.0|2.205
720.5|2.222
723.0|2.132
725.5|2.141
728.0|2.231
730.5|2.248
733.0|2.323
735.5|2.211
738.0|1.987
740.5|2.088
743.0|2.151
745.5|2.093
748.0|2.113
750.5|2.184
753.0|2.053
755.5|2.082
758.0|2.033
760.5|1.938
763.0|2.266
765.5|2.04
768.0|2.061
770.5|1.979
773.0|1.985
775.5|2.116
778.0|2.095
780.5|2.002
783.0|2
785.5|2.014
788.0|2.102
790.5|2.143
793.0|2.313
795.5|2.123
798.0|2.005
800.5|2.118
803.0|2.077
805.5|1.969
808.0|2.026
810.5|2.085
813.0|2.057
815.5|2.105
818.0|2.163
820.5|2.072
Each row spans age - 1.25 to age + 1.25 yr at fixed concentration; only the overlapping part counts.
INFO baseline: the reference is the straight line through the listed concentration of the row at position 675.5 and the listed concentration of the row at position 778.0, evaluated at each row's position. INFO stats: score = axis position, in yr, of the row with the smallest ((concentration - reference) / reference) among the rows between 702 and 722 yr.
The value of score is 703.0 yr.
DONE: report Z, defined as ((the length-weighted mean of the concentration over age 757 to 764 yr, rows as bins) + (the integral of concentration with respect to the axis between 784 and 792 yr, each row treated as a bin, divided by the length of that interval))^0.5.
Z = 2.04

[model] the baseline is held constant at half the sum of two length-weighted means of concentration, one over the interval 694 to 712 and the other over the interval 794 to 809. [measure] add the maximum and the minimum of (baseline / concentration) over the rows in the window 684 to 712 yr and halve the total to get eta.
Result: 0.96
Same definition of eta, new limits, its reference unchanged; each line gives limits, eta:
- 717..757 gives 1.00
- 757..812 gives 1.02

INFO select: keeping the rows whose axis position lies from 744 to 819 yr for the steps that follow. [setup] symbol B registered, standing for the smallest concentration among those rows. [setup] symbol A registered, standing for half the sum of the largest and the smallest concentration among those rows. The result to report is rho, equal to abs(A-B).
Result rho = 0.19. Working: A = 2.13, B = 1.938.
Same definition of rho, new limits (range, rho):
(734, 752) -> 0.11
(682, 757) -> 0.22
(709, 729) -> 0.14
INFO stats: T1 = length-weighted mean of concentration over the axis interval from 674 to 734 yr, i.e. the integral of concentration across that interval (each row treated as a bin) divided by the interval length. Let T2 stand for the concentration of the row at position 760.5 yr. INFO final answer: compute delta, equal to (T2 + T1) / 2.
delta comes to 2.10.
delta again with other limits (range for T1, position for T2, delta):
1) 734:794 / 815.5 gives 2.10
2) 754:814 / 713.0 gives 2.12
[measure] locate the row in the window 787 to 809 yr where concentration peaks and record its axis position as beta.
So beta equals 793.0 yr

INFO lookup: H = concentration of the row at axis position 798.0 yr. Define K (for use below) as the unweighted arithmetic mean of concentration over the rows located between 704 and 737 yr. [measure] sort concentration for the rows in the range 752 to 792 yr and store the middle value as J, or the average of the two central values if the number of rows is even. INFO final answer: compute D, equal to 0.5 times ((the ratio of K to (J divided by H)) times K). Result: 2.38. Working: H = 2.005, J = 2.05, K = 2.20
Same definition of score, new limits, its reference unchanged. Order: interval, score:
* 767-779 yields 770.5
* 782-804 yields 783.0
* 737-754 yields 738.0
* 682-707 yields 703.0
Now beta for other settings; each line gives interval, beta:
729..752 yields 733.0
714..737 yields 733.0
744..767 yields 763.0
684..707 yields 690.5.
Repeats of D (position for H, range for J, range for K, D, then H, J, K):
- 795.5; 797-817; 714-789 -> 2.28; 2.123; 2.07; 2.10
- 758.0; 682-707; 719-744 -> 2.14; 2.033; 2.25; 2.17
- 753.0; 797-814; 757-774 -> 2.08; 2.053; 2.06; 2.04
